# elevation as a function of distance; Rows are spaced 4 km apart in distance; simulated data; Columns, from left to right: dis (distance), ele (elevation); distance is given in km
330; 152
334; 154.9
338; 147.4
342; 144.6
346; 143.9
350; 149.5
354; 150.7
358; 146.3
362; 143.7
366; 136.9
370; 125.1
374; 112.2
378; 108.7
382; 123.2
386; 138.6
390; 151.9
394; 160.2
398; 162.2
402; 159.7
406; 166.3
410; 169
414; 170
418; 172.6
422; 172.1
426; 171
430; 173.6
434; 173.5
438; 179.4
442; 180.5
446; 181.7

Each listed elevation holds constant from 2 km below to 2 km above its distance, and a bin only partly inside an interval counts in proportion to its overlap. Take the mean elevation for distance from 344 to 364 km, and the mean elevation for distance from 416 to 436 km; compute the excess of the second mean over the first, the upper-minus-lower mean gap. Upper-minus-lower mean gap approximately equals 25.7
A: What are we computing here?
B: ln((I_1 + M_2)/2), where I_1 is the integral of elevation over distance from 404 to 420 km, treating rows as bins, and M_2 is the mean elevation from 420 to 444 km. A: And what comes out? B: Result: 7.27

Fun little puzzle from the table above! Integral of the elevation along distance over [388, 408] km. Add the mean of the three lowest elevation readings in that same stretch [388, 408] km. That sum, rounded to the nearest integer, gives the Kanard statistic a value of 3358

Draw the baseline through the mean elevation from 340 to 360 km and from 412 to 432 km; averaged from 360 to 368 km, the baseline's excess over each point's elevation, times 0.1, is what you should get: 1.15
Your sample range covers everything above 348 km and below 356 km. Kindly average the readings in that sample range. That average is 150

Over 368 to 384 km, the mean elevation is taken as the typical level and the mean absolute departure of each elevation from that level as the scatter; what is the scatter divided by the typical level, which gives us 0.0584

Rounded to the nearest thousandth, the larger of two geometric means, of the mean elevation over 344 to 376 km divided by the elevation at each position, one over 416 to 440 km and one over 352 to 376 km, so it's 1.025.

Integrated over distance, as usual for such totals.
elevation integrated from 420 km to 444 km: 4200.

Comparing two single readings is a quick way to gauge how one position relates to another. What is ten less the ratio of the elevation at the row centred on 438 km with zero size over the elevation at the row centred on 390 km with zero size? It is 8.82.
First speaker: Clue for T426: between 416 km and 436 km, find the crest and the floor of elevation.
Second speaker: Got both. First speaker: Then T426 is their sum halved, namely 172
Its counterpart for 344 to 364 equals 147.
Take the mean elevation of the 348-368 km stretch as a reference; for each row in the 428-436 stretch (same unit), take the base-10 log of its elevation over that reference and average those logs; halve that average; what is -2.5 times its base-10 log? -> 3.5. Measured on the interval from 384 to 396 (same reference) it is 5.4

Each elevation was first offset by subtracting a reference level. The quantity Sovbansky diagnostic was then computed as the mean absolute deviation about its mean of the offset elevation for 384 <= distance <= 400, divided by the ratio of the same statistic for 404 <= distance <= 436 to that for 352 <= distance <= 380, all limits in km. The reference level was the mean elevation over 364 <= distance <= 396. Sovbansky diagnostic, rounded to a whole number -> 59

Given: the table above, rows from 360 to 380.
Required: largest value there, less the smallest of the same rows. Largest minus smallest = 35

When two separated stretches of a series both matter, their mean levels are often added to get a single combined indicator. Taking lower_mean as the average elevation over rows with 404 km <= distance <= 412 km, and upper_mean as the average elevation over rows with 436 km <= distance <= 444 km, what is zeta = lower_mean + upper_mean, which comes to 348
